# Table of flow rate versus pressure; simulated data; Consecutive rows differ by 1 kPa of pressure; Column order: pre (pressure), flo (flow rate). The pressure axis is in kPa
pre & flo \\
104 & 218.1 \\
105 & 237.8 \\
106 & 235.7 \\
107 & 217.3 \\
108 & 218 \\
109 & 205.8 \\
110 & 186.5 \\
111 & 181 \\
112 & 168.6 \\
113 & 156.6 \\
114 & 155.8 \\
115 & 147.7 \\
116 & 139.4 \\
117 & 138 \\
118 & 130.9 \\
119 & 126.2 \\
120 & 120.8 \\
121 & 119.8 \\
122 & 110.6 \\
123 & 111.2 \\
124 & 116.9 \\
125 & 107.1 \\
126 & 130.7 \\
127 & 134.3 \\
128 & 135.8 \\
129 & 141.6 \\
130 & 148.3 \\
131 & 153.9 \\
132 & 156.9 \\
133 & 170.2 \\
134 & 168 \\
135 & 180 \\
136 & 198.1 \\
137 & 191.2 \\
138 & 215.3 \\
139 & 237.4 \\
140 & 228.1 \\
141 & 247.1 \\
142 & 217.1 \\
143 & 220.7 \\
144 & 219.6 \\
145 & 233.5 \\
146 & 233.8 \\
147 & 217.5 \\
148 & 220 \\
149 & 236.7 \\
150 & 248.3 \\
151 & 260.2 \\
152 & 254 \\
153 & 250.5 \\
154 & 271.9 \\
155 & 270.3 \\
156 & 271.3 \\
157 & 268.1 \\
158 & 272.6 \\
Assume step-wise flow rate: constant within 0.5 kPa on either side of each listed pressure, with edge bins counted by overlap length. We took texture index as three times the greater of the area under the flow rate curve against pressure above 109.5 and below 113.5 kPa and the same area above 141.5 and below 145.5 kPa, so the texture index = 2673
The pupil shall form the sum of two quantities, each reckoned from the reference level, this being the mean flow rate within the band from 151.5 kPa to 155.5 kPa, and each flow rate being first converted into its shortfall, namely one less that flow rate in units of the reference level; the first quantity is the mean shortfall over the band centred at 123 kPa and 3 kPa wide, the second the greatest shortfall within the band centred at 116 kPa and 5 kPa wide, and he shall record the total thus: 1.1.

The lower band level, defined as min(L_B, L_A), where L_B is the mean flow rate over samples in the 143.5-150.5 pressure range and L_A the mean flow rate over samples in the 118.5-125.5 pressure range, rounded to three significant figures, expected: 116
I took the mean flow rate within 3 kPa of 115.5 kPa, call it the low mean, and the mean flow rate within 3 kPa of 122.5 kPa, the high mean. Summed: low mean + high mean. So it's 259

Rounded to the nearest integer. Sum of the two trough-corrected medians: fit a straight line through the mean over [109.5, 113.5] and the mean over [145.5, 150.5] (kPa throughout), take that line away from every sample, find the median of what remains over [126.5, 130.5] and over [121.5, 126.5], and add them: -141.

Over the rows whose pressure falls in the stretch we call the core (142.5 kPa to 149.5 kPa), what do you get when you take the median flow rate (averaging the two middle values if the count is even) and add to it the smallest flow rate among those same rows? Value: 438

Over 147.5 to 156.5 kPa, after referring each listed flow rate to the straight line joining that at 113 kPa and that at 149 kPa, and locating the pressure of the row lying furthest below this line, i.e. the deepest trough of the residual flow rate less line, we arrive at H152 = 148 kPa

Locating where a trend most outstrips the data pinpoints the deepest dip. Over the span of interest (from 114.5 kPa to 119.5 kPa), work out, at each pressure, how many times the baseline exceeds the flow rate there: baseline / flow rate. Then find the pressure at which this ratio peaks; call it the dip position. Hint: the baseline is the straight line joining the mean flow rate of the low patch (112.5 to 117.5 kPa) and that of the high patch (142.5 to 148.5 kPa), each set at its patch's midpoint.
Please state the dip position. 119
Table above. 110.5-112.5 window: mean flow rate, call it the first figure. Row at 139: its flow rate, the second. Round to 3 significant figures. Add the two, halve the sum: 206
